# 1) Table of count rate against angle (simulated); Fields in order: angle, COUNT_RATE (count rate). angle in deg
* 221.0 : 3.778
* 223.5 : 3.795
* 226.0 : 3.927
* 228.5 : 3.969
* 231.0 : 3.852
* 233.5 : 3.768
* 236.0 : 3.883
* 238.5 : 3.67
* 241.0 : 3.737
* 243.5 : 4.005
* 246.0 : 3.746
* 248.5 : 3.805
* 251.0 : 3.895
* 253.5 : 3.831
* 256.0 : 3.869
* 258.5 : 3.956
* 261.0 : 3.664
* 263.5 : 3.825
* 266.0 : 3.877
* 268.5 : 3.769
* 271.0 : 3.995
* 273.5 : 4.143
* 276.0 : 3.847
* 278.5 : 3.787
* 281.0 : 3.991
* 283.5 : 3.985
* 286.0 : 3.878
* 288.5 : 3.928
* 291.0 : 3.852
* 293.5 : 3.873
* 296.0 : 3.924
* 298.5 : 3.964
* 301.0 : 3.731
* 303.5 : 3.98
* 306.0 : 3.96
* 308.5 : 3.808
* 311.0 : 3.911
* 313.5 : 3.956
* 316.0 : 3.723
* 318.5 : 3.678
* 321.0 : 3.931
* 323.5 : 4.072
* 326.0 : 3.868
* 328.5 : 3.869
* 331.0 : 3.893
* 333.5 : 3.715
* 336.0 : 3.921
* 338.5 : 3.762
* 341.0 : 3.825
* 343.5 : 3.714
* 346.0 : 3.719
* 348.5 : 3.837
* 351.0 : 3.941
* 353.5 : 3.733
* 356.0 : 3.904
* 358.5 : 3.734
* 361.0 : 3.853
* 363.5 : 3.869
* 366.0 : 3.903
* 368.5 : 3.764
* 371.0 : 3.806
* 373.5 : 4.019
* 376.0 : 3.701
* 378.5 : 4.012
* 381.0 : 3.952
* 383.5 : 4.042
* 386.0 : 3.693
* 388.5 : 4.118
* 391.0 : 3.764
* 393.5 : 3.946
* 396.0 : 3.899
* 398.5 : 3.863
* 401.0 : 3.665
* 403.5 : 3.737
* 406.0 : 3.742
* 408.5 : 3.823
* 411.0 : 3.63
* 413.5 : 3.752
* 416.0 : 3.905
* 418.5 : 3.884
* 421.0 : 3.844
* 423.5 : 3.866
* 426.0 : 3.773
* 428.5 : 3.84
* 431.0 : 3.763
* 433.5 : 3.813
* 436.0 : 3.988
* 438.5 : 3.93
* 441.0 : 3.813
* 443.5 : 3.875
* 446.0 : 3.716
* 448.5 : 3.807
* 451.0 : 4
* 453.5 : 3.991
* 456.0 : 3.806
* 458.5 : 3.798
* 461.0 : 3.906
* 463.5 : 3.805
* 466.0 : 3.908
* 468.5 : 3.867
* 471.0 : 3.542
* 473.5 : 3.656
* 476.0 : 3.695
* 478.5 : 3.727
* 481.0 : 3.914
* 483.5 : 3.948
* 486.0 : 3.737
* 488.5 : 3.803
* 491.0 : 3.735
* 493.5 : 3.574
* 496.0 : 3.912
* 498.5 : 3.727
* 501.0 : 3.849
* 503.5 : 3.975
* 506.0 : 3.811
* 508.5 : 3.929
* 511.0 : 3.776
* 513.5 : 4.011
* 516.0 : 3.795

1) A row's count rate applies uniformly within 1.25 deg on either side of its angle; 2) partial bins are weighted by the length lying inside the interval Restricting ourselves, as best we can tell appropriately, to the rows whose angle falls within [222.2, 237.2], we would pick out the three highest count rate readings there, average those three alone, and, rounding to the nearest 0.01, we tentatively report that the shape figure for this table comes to 3.93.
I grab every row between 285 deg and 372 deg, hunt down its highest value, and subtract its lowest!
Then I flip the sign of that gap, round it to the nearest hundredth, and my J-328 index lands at -0.39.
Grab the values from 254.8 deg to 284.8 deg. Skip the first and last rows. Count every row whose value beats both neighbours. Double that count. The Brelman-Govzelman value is 8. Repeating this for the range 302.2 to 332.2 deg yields 4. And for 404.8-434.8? 8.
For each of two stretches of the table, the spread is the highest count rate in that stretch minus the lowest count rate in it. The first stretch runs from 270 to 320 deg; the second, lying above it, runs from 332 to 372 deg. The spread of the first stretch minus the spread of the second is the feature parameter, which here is 0.24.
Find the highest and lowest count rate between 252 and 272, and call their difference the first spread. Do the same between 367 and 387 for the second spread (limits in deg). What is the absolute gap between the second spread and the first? 0.02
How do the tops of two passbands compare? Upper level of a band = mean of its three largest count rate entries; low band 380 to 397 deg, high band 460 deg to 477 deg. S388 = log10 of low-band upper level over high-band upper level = 0.016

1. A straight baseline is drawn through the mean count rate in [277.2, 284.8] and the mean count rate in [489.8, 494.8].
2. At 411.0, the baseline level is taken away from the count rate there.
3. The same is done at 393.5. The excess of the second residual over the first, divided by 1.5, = 0.20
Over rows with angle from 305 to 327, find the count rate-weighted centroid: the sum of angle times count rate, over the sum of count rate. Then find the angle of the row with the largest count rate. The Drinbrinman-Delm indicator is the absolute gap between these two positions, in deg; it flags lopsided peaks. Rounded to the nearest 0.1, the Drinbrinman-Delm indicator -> 7.5 deg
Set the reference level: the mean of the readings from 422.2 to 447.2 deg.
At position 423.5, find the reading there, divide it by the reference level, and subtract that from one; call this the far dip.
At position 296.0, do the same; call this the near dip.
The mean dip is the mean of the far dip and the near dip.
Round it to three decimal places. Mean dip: -0.015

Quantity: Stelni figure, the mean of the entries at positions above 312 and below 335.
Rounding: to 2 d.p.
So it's 3.86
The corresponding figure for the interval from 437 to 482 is 3.82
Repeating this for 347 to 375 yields 3.85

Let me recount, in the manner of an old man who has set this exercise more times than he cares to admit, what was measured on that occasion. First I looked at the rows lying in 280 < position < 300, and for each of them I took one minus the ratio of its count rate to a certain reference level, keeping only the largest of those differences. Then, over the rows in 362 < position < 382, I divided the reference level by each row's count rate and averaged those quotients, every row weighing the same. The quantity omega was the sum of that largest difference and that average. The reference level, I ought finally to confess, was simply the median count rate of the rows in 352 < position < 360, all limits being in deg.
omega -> 0.93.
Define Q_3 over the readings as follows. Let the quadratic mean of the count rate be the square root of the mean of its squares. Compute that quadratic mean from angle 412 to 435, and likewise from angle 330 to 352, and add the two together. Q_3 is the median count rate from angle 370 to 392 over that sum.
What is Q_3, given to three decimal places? 0.517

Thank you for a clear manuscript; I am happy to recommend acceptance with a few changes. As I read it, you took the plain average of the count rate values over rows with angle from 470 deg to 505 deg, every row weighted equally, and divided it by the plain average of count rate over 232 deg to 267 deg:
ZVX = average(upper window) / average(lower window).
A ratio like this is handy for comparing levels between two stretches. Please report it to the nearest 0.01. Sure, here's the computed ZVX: 0.99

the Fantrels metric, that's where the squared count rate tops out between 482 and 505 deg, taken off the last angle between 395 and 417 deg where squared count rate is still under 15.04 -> -90.0 deg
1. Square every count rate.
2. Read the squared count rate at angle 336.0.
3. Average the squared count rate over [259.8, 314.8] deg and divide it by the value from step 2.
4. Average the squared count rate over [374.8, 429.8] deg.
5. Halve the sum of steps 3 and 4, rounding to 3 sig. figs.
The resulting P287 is 7.87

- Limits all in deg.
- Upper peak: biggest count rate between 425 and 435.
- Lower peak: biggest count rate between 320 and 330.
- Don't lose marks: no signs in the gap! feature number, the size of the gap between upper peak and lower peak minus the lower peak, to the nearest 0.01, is -3.84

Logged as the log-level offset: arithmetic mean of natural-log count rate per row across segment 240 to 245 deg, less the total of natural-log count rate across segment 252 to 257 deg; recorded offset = -1.34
